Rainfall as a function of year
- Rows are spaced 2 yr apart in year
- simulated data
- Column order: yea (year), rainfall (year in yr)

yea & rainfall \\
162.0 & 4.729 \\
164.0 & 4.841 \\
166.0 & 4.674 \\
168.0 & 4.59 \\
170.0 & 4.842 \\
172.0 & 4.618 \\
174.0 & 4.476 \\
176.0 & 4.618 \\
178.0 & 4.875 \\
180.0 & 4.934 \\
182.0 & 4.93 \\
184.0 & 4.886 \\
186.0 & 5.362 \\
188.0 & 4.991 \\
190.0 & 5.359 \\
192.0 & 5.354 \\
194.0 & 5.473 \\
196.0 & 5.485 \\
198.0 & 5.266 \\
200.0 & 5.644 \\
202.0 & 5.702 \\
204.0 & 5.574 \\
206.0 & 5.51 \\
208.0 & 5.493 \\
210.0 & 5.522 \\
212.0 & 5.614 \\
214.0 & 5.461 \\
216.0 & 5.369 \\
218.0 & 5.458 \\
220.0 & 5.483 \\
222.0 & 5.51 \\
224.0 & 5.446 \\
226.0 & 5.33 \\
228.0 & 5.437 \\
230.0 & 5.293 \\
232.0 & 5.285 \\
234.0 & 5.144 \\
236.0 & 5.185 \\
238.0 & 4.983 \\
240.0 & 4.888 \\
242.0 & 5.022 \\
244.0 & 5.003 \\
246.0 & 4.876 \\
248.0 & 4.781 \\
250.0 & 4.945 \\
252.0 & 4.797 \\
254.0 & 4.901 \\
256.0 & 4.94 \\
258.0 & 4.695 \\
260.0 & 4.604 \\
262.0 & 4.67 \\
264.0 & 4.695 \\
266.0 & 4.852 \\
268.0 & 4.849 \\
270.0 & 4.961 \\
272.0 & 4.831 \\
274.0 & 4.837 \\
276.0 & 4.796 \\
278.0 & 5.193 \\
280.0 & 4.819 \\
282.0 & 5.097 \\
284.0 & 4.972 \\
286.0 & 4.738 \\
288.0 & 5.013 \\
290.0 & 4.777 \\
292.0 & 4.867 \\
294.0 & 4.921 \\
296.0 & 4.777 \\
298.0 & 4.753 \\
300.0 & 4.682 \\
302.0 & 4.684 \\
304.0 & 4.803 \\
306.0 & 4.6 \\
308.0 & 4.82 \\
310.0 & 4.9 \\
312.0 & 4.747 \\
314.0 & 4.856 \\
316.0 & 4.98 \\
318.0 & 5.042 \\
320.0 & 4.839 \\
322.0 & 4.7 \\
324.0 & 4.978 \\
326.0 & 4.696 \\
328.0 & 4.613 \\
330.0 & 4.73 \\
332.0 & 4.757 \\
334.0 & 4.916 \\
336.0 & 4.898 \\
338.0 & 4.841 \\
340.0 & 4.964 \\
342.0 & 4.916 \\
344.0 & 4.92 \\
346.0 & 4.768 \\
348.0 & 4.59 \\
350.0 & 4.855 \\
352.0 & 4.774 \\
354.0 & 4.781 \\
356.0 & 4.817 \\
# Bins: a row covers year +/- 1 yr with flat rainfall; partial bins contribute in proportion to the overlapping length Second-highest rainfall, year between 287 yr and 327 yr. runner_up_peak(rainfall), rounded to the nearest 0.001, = 5.013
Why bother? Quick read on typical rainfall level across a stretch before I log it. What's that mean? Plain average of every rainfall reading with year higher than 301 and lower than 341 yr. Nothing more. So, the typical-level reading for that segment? 4.82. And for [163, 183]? 4.74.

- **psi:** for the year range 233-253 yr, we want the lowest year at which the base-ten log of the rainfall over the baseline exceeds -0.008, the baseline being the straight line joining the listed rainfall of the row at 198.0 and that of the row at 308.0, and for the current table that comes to 234.0 yr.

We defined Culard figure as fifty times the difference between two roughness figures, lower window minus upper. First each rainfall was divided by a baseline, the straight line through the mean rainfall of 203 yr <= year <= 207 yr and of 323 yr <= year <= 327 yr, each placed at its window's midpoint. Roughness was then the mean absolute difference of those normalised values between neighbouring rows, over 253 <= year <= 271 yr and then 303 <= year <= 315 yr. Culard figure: -0.6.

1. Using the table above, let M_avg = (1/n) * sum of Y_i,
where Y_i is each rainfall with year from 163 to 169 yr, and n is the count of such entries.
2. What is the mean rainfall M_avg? 4.70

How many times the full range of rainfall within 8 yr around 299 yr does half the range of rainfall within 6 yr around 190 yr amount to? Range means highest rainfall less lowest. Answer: 1.9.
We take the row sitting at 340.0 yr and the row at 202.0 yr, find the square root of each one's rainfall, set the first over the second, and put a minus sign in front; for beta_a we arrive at -0.93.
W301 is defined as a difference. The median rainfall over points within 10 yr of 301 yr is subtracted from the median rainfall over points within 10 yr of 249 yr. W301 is 0.10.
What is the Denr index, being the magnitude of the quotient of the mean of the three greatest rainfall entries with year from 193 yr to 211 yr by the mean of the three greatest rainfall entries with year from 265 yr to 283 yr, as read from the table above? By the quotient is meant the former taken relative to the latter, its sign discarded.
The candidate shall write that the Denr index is 1.11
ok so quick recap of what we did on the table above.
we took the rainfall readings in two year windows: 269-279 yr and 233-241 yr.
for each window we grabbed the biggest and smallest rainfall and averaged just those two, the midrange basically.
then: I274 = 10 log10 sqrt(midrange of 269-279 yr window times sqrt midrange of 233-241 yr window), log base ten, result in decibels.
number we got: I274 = 5.25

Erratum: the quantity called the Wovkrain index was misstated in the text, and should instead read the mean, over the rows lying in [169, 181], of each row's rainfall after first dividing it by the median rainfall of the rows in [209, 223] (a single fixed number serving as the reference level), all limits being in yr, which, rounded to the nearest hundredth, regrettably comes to 0.86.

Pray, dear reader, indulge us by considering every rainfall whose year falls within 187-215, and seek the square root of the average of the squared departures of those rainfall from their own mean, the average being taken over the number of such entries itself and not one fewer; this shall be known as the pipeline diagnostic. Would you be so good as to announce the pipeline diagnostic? 0.17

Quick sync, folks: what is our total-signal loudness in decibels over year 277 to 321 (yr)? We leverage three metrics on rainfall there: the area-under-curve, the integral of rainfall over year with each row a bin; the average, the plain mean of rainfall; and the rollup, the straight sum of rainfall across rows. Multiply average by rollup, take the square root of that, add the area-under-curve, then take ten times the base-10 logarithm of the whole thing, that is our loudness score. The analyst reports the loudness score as 23.7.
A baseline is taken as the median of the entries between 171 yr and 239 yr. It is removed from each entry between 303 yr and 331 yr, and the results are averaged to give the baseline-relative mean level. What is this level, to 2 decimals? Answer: -0.55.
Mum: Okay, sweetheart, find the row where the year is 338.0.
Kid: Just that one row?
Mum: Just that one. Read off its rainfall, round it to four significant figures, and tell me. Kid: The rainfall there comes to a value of 4.841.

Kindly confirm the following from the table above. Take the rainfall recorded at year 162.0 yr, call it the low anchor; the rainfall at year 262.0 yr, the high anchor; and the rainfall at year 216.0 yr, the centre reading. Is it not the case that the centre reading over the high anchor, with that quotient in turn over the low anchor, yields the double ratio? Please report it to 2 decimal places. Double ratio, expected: 0.24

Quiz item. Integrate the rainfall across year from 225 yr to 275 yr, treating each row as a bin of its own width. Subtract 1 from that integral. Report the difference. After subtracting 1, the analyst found 247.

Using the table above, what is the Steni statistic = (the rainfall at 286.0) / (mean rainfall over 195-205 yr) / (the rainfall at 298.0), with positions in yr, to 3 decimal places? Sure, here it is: 0.180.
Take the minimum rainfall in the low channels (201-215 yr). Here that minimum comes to 5.461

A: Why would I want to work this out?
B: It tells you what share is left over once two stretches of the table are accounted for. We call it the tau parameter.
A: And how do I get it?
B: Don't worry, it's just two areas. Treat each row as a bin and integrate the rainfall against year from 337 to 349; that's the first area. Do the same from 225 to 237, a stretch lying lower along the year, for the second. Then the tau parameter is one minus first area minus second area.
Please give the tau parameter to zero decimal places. -120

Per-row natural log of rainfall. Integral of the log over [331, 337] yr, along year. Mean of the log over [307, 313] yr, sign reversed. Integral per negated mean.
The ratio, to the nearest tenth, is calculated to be -6.0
